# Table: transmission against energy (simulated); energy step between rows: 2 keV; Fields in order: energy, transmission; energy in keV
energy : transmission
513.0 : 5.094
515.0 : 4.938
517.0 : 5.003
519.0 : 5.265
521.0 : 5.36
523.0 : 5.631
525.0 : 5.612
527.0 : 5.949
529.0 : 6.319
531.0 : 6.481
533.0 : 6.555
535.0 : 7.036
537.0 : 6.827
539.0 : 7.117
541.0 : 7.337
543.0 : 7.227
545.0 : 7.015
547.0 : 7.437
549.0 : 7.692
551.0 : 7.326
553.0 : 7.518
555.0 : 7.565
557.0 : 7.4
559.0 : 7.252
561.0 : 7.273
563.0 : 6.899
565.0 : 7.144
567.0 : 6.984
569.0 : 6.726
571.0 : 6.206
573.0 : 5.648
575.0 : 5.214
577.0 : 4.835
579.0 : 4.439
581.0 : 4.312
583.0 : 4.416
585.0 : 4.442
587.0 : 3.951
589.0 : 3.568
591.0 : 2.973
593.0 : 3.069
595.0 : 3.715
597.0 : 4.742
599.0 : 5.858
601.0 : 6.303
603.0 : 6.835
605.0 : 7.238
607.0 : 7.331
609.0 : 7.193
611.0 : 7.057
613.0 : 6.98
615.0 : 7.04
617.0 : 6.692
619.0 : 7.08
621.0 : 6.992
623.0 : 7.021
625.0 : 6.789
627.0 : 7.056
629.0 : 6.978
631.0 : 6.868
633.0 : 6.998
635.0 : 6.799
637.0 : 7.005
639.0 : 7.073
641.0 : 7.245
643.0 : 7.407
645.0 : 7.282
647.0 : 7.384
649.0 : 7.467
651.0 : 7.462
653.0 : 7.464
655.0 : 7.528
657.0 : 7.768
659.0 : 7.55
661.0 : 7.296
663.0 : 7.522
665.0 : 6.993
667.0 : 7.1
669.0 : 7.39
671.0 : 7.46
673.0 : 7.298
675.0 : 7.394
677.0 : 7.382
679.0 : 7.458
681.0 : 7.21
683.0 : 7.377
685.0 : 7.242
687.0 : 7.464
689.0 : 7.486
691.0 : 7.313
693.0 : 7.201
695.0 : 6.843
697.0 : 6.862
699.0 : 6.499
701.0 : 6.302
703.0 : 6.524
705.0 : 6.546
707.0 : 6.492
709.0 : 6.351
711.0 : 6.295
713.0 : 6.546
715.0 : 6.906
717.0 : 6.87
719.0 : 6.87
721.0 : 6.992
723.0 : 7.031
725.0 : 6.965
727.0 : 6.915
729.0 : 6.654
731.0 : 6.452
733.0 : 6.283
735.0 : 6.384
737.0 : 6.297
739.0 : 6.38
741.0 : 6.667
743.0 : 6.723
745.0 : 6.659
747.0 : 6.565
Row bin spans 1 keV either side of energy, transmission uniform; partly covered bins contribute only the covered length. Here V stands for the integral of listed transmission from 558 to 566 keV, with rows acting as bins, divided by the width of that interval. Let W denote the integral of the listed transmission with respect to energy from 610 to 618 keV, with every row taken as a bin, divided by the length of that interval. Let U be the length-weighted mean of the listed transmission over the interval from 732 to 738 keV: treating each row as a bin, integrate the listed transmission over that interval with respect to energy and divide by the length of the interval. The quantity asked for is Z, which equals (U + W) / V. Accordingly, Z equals 1.86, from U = 6.3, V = 7.14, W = 6.94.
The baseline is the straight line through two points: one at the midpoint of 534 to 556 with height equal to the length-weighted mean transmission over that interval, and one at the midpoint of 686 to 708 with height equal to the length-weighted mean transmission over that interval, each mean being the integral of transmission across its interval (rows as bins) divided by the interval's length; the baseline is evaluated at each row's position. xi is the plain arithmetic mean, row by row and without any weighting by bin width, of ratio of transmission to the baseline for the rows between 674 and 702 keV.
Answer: 1.04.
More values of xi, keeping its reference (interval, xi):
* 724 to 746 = 0.97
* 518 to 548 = 0.89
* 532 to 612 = 0.85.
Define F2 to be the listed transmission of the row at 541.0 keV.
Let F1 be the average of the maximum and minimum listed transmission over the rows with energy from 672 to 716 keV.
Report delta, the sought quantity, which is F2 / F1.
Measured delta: 1.06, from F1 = 6.89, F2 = 7.337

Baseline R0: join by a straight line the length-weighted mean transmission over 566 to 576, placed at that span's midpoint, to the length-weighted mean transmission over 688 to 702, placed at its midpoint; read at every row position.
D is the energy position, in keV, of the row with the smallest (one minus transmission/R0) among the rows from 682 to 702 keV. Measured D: 689.0 keV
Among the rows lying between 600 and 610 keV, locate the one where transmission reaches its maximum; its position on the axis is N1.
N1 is 607.0 keV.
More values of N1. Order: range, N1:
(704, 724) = 723.0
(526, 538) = 535.0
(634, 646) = 643.0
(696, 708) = 697.0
